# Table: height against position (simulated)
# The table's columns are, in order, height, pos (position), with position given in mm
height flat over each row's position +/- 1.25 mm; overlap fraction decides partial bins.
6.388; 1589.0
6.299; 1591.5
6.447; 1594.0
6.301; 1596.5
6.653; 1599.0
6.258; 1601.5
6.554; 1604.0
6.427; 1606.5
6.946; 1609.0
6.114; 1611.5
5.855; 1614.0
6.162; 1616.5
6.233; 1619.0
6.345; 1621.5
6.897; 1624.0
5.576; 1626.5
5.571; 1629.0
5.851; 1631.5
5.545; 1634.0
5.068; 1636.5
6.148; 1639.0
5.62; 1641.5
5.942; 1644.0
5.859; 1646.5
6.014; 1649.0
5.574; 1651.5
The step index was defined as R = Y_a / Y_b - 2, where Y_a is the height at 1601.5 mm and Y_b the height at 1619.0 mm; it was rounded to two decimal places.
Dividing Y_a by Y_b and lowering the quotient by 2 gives -1.00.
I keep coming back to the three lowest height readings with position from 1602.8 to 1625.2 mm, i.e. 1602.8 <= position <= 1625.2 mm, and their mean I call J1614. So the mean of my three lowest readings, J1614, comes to 6.0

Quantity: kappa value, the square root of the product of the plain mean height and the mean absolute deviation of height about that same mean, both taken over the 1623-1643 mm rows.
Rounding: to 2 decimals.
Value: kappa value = 1.49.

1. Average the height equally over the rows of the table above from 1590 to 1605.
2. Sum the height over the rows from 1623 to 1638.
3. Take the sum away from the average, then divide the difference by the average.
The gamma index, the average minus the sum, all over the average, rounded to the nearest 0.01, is -4.38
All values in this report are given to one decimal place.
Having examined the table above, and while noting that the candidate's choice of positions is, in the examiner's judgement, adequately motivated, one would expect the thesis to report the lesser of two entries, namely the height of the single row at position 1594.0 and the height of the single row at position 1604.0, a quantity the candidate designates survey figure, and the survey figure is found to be 6.4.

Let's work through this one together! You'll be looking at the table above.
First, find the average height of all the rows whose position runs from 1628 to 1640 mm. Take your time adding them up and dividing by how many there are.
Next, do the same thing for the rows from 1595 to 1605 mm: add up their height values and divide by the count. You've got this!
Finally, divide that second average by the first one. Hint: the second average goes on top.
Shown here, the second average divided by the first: 1.14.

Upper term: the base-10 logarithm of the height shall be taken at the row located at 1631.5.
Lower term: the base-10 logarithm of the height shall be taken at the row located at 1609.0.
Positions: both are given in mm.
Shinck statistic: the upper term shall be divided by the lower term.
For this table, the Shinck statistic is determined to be 0.91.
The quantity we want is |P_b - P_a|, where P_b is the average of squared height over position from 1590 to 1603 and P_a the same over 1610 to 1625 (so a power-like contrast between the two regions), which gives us 1.5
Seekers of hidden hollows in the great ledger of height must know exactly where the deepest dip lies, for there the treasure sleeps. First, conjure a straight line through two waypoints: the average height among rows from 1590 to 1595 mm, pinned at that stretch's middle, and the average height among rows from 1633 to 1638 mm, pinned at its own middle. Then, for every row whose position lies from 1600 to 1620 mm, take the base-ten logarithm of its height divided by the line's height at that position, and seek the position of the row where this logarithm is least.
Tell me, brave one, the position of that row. 1614.0 mm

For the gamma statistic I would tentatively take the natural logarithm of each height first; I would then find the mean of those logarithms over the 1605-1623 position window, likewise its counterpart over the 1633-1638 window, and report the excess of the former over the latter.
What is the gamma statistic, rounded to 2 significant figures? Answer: 0.17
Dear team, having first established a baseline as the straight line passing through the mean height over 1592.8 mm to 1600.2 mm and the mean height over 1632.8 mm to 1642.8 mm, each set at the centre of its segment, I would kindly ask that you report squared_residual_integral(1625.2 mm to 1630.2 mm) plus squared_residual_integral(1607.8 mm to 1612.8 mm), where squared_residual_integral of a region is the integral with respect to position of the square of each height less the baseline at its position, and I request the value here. 1.7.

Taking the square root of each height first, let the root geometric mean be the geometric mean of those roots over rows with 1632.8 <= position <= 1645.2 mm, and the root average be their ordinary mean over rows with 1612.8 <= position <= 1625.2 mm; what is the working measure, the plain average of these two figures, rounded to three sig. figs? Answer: 2.44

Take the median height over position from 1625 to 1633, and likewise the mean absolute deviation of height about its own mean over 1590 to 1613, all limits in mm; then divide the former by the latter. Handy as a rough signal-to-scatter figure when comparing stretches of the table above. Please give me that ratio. 30.5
